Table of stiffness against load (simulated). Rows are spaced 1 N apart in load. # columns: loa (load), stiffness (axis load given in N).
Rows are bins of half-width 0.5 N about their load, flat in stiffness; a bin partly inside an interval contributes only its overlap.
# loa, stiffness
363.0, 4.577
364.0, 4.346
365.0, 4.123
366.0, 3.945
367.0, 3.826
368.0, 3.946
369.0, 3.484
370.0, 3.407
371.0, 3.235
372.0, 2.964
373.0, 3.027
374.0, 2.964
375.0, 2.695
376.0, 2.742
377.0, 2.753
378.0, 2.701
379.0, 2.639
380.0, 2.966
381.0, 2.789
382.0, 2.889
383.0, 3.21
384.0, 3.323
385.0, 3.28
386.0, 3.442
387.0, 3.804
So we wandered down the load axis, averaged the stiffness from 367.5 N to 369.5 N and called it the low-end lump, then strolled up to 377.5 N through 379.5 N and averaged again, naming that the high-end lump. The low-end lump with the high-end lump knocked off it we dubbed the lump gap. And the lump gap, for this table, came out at 1.0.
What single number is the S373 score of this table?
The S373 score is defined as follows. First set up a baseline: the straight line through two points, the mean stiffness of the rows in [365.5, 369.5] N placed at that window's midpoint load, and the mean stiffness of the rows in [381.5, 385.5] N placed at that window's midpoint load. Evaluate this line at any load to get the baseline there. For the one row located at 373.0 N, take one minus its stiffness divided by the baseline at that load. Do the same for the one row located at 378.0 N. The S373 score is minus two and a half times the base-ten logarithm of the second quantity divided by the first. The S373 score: -0.3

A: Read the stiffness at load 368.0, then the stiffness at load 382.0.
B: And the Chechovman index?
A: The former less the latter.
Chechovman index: 1.06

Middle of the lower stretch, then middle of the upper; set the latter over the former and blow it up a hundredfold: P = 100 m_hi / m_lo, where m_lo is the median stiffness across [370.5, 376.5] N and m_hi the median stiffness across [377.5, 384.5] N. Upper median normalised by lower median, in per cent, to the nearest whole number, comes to 97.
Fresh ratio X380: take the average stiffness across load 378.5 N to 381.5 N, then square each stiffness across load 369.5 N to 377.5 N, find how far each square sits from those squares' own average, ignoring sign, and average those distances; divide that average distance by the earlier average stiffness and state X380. 0.4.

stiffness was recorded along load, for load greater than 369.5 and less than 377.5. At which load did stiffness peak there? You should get 370.0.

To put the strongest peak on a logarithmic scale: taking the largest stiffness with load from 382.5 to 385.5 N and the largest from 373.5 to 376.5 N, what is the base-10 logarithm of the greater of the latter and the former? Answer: 0.522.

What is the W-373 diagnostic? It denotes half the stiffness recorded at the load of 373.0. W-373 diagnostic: 1.51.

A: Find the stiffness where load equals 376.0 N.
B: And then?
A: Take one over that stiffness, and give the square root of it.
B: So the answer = 0.604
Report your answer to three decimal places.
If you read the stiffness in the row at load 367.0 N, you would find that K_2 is 3.826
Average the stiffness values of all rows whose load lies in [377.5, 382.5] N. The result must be 2.8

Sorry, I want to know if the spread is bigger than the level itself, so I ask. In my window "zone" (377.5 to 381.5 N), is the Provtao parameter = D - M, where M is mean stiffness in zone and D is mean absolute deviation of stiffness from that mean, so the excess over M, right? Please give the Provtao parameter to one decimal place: -2.7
